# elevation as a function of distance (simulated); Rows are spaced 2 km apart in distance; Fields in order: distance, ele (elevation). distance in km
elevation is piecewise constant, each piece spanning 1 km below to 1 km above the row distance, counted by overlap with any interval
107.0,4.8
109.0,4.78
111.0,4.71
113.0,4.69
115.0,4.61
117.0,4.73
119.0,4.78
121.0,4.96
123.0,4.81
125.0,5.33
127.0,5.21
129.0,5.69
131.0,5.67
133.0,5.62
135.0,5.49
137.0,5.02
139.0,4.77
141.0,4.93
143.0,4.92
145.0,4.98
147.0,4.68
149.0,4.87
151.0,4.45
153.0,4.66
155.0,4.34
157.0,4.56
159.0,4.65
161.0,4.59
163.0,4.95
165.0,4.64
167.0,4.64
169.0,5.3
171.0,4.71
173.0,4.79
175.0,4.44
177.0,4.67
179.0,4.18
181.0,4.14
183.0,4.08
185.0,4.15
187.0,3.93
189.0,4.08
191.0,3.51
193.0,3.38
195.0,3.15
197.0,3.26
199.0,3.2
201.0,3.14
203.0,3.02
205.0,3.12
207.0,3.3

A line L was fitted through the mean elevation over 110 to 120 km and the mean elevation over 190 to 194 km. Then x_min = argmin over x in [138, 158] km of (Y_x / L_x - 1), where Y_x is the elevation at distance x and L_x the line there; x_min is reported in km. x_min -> 155.0 km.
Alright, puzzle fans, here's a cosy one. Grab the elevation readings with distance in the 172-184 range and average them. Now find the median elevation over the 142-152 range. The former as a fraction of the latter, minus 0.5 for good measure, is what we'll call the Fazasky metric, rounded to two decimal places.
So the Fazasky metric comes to 0.40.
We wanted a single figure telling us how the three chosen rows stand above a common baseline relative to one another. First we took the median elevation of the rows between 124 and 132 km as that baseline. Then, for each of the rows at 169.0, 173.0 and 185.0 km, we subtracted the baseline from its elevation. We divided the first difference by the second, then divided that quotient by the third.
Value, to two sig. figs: -0.21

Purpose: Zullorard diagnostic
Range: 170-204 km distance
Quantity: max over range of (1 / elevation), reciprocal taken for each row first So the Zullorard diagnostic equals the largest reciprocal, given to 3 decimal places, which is 0.331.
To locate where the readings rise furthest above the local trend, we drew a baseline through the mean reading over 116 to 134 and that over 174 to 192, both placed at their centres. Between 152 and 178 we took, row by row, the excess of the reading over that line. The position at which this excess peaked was 169.0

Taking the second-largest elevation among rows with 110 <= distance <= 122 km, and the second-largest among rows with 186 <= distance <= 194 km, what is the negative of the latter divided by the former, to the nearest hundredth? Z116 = -0.82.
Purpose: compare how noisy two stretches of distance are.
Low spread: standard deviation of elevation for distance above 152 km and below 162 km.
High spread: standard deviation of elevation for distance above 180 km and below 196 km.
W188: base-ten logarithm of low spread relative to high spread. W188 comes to -0.5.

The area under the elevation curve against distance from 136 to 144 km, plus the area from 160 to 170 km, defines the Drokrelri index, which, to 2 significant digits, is 88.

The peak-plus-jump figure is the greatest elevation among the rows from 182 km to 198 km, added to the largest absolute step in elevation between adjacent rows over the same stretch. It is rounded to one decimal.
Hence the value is 4.7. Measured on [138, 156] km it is 5.4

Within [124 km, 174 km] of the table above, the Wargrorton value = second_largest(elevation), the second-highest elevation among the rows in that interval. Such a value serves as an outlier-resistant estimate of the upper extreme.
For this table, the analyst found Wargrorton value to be 5.67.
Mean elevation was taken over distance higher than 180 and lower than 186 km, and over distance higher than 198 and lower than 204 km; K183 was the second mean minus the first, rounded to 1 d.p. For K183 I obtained -1.0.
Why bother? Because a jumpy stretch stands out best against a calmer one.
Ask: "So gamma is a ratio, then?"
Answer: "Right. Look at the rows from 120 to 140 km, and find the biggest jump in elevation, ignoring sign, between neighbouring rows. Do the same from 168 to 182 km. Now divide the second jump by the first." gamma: 1.13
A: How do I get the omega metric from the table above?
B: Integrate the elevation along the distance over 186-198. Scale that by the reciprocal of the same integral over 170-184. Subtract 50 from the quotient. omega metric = -49.3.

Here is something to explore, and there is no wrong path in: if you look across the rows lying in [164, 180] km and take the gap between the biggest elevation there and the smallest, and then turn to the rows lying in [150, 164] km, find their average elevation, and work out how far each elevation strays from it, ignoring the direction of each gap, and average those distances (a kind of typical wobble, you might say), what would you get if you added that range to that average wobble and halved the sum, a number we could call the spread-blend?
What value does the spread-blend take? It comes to 0.63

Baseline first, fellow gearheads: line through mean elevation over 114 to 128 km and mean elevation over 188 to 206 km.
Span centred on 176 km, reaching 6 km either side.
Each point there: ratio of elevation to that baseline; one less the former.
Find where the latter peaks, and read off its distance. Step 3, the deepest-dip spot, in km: 179.0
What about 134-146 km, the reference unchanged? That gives 139.0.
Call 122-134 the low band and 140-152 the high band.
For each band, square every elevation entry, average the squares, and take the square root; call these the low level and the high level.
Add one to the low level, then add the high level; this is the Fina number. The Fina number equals 11.2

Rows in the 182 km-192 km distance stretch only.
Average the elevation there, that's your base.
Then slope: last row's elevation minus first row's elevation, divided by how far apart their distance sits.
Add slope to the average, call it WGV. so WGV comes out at 3.88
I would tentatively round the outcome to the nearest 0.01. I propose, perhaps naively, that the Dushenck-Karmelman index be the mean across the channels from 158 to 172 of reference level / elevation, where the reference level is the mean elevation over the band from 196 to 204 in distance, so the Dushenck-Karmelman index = 0.66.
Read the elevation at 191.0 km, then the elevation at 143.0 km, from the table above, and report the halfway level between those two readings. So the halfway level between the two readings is 4.2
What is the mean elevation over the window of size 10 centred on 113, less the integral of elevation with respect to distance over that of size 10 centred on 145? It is -44.1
